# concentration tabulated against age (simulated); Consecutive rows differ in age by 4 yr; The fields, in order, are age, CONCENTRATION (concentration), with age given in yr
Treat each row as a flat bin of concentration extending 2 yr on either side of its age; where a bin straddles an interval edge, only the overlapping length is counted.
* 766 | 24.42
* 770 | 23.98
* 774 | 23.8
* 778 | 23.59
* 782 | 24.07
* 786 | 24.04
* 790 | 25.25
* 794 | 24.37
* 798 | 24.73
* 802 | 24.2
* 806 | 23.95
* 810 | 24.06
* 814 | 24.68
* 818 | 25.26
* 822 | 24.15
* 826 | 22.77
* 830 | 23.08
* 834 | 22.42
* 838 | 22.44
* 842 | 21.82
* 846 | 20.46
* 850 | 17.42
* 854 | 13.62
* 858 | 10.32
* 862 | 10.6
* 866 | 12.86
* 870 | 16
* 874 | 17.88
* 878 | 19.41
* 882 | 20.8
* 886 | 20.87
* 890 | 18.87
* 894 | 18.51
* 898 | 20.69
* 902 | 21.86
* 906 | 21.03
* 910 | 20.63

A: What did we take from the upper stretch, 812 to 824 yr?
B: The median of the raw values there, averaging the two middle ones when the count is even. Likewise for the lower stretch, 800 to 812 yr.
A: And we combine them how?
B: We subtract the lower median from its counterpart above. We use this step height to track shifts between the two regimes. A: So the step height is 1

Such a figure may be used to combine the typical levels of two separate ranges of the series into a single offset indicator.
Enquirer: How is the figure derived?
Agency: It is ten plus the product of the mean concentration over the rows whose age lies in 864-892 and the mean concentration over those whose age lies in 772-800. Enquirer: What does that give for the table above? 449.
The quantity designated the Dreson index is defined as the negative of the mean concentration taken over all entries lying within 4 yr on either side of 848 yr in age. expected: -18.9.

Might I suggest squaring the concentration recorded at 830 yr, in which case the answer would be 533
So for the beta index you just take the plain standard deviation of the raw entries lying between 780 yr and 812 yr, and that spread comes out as 0.4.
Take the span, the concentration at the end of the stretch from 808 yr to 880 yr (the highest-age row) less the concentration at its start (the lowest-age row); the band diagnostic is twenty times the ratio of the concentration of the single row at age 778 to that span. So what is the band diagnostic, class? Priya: -101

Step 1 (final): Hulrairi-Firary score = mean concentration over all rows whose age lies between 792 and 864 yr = 21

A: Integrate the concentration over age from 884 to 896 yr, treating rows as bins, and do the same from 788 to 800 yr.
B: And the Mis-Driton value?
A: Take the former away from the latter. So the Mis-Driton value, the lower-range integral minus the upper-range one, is 64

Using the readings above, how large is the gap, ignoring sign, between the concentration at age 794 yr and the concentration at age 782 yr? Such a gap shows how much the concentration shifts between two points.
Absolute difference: 0.3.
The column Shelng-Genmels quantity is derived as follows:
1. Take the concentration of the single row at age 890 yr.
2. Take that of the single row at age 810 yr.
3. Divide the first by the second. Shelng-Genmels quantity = 0.78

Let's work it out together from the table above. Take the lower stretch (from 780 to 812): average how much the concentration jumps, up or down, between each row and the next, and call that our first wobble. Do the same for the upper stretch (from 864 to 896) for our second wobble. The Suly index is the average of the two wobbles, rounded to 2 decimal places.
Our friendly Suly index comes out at 0.98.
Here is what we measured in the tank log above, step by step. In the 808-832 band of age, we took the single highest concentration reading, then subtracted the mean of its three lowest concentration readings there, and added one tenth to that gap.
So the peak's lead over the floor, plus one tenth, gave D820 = 2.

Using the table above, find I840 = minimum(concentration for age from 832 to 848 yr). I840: 20.46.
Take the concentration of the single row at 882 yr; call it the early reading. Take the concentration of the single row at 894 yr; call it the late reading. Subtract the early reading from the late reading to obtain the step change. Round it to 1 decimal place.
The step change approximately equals -2.3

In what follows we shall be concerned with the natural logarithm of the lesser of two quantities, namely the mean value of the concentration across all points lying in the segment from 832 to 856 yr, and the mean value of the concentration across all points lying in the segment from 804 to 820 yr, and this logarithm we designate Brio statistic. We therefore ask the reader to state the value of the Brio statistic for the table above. 2.98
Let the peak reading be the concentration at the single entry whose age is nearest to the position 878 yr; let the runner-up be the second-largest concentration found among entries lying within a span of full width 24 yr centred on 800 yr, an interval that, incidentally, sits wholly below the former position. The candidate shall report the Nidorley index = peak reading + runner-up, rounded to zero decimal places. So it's 44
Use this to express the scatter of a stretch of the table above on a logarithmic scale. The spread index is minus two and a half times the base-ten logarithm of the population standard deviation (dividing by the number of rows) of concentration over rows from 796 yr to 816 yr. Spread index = 1.2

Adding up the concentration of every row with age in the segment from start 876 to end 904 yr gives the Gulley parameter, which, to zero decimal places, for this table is 141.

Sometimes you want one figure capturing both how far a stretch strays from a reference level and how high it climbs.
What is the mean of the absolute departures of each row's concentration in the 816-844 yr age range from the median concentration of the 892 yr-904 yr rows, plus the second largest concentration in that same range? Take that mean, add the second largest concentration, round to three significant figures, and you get 26.6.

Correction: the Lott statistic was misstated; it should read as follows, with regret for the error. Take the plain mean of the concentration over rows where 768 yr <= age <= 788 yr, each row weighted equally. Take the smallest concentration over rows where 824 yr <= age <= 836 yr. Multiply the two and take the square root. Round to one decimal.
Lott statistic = 23.1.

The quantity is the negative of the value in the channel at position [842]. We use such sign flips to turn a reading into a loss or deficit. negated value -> -21.8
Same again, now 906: -21.0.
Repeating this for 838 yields -22.4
